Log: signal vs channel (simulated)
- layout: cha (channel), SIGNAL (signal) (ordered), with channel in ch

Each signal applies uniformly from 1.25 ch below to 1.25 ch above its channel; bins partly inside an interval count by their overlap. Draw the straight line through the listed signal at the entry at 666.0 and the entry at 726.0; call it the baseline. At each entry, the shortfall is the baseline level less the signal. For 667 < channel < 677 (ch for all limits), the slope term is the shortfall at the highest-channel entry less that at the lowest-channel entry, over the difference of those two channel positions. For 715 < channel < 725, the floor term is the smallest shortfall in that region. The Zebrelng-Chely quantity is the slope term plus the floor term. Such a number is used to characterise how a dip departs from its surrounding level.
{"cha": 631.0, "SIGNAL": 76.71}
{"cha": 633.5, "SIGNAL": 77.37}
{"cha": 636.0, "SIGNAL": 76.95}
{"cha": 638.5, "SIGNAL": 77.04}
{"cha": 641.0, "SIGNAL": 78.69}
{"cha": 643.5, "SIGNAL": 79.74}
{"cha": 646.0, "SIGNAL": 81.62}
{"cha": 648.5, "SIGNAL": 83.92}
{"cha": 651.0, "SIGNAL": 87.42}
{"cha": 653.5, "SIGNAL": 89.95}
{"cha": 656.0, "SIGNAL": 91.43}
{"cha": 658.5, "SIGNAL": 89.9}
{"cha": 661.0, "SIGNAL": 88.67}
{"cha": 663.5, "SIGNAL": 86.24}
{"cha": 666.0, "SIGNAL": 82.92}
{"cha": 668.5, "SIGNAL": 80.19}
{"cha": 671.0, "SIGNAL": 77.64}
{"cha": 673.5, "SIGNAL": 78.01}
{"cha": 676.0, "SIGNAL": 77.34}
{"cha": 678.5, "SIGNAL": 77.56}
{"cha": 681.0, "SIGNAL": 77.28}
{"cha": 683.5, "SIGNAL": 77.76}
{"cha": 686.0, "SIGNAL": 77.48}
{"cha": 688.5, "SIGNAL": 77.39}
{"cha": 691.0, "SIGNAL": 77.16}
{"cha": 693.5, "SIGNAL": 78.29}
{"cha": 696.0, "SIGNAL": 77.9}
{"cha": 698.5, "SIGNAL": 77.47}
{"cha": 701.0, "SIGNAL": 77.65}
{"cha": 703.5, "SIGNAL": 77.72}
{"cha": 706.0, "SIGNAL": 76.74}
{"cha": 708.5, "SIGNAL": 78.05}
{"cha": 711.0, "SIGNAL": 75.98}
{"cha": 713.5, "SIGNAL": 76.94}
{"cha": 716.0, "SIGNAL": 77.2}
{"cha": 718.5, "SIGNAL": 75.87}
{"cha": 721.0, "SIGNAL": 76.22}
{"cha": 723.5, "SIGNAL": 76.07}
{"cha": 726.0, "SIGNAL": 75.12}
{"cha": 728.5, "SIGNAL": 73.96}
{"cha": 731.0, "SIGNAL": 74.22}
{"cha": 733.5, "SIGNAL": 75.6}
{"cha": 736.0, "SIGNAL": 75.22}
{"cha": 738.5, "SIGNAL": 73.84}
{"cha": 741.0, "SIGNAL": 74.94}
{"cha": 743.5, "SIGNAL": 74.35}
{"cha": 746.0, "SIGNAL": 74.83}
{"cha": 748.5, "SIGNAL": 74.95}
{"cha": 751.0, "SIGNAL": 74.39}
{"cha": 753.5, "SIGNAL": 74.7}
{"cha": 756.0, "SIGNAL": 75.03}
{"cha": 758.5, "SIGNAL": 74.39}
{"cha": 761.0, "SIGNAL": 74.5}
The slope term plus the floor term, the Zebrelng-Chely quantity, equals -0.5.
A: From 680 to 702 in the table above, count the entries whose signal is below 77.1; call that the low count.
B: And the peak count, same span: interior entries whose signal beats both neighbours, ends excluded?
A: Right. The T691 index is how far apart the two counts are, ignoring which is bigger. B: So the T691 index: 2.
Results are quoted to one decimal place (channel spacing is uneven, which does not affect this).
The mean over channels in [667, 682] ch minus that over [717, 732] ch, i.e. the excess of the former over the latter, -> 2.8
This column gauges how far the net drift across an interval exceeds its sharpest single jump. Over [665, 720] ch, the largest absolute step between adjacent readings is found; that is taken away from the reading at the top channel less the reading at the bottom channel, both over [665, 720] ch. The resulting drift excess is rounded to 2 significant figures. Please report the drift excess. -9.8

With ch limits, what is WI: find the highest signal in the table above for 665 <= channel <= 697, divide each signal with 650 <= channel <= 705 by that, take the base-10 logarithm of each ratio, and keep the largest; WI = 0.04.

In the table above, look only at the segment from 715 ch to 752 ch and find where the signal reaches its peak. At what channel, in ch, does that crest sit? 716.0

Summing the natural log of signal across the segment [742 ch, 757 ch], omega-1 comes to 25.9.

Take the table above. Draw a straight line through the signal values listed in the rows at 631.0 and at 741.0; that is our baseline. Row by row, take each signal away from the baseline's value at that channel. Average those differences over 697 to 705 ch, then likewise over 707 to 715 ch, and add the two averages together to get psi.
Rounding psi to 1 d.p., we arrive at -3.6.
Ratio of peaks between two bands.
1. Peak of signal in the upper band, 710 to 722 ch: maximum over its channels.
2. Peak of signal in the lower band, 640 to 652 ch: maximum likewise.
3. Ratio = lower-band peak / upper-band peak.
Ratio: 1.13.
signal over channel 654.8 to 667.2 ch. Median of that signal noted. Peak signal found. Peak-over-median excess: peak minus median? 2.8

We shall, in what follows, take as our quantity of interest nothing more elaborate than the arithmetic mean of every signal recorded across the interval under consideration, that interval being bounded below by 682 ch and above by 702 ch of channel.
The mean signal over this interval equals 77.6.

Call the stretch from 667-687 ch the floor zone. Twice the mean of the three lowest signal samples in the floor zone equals 155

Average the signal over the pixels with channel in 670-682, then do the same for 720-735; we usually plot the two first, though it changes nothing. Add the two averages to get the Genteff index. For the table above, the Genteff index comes 153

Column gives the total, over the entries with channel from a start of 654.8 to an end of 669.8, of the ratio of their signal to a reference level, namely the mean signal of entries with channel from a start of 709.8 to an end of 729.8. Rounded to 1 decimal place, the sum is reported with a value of 6.8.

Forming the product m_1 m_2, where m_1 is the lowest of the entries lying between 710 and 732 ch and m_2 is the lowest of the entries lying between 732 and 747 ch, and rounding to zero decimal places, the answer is 5461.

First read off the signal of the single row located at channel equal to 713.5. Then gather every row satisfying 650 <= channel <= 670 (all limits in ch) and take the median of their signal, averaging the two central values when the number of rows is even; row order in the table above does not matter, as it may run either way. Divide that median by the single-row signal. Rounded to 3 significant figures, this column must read 1.14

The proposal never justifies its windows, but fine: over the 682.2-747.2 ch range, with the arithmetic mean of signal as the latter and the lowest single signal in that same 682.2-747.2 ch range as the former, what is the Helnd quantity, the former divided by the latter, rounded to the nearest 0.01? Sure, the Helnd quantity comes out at 0.97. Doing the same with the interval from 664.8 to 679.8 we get 0.98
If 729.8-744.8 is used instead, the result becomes 0.99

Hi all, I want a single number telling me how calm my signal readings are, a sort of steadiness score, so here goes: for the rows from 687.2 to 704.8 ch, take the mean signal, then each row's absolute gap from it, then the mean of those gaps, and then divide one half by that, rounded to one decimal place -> 1.8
